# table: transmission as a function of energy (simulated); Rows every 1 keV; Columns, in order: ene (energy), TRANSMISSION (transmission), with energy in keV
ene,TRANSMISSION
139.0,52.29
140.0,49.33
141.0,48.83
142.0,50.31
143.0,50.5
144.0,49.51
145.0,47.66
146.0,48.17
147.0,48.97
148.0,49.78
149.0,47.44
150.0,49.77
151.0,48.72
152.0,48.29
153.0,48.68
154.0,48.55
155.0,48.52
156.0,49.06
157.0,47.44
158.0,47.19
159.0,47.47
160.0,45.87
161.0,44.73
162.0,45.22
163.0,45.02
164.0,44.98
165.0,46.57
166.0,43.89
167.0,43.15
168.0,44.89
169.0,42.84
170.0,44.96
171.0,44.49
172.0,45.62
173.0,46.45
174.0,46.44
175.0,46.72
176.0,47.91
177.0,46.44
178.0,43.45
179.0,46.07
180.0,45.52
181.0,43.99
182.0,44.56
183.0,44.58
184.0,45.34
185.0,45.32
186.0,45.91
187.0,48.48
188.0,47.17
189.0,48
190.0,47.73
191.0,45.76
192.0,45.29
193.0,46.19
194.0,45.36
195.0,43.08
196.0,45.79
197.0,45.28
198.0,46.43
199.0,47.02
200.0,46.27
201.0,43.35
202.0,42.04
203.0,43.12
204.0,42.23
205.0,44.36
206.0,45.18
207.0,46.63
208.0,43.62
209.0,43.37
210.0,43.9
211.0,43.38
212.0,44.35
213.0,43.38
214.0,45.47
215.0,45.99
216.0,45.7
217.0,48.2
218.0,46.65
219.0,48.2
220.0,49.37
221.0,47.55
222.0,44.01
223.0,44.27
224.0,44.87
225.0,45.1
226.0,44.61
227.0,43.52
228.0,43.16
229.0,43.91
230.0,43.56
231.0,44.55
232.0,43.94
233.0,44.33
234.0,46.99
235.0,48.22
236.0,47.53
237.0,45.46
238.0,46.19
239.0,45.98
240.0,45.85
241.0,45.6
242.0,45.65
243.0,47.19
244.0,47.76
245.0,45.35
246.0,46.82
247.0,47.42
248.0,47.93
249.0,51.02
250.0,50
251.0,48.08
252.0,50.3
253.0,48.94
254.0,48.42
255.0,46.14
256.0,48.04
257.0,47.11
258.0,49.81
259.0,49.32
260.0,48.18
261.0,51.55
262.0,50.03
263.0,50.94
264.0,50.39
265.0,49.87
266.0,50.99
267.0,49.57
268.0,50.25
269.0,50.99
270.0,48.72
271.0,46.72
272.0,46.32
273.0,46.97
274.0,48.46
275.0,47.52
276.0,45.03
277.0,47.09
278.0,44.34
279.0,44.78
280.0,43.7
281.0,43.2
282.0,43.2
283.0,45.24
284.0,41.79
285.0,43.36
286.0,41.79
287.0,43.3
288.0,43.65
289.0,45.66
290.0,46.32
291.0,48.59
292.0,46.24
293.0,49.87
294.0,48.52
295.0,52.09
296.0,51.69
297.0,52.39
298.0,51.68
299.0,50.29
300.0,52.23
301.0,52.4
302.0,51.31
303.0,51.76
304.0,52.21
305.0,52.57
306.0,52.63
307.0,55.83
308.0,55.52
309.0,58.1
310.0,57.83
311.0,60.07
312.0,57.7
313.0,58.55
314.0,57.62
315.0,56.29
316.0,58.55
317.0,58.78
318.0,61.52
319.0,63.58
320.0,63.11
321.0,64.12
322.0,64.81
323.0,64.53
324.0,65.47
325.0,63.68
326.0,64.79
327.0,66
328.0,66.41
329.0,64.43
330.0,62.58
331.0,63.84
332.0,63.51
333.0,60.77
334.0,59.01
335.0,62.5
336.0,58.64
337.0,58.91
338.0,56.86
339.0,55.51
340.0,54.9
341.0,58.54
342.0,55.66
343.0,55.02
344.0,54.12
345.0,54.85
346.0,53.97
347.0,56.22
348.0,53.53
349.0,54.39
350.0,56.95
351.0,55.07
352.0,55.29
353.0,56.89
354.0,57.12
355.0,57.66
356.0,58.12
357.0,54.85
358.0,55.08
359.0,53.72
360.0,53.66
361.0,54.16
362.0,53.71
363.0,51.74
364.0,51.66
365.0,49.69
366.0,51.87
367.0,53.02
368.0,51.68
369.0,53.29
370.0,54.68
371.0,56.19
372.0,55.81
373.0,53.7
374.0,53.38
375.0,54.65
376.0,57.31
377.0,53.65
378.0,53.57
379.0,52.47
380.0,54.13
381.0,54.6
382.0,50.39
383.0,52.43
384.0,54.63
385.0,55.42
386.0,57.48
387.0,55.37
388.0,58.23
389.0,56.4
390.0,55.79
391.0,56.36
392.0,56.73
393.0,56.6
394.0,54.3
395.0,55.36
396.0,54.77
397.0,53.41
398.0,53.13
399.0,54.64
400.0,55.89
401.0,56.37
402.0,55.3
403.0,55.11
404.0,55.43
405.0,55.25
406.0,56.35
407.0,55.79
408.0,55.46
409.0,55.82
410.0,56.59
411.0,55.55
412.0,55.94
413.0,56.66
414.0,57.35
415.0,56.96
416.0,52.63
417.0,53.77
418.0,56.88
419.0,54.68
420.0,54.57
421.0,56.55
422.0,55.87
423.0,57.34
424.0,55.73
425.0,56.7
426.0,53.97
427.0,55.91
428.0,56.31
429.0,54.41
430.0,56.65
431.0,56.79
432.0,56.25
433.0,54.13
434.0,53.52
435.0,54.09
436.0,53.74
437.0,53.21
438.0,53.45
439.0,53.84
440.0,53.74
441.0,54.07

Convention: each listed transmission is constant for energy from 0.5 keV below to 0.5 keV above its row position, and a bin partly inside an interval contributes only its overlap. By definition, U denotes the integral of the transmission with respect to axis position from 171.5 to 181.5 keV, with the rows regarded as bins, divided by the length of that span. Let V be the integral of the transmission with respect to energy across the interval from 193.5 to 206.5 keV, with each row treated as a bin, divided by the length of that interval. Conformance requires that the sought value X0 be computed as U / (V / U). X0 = 47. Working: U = 46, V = 44.6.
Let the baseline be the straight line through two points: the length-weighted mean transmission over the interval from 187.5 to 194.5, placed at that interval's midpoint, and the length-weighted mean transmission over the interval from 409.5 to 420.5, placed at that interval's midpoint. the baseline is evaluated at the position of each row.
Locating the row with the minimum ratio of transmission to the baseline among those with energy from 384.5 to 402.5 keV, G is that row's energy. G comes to 398.0 keV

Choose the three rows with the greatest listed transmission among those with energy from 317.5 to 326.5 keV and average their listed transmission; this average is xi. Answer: 65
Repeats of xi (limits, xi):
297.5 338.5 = 66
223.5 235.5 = 47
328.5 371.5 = 64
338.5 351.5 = 57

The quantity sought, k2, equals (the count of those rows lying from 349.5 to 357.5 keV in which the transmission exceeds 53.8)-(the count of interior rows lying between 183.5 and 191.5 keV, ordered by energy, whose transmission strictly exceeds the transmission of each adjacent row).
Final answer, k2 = 6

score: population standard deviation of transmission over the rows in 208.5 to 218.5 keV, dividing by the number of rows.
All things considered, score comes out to 1.55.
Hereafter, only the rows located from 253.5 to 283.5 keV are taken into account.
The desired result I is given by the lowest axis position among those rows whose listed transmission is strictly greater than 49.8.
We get 258.0 keV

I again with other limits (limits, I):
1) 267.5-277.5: 268.0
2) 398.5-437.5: 399.0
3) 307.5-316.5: 308.0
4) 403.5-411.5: 404.0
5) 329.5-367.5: 330.0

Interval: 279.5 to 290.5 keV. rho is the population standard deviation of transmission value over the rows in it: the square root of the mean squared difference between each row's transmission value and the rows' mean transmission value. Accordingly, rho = 1.4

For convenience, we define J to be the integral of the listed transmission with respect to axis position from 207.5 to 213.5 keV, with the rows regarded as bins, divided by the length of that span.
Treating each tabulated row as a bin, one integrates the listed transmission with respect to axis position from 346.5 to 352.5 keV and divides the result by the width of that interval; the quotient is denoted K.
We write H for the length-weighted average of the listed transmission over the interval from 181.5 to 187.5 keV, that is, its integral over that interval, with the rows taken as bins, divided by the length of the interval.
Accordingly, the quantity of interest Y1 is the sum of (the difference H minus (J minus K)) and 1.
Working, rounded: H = 46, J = 44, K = 55.2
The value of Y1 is 58.3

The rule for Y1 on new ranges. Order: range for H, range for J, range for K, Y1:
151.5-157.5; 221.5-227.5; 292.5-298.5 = 56.1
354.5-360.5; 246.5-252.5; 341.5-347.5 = 62.4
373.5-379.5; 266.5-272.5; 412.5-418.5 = 62.1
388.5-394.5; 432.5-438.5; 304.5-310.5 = 58.8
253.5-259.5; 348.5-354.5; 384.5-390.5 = 49.6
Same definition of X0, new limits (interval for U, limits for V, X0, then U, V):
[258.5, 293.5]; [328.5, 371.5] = 39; 47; 56.1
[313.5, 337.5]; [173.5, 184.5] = 85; 62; 45.5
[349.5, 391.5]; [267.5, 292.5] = 65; 55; 45.7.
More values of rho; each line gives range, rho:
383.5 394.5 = 1.1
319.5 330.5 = 1.1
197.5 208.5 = 1.7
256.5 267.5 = 1.2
